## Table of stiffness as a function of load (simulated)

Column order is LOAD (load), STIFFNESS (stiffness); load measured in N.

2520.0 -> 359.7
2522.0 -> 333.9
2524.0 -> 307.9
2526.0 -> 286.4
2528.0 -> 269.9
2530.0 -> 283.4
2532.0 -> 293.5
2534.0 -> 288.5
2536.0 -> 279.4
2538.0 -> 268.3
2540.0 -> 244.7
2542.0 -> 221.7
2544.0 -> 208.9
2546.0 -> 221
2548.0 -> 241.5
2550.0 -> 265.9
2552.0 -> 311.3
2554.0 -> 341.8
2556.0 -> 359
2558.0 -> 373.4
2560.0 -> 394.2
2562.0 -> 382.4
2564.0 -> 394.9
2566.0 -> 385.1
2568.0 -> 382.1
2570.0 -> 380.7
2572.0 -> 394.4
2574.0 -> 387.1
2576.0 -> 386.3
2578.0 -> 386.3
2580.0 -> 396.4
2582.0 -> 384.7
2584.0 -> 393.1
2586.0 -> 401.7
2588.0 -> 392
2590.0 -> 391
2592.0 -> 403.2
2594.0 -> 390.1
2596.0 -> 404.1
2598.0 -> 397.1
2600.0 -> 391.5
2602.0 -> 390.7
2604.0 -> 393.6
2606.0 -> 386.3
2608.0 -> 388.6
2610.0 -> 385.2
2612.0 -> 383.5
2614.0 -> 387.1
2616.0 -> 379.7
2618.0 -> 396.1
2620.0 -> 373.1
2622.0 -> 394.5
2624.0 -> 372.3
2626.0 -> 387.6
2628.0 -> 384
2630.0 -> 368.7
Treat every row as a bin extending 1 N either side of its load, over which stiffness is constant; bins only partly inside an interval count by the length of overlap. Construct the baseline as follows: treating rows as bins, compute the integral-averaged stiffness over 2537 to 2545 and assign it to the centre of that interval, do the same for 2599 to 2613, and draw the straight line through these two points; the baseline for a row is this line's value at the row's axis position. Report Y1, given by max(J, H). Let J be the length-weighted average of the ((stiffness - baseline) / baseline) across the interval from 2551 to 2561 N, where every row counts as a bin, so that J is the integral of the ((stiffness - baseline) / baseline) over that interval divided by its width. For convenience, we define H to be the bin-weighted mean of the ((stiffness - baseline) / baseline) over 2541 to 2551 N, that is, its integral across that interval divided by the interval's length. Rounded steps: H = -0.065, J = 0.31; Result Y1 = 0.3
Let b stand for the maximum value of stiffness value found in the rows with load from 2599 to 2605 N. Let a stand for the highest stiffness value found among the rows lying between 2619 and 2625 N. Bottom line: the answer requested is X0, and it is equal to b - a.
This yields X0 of -1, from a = 394.5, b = 393.6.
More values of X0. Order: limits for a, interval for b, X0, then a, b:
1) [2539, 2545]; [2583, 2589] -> 157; 244.7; 401.7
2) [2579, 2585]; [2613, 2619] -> 0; 396.4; 396.1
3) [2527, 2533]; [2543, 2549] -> -52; 293.5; 241.5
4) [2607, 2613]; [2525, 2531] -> -102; 388.6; 286.4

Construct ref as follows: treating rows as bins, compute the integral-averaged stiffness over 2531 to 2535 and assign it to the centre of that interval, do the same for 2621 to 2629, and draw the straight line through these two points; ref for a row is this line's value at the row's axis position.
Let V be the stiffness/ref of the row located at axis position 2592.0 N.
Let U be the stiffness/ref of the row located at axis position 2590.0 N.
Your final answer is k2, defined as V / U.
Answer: 1.03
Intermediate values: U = 1.12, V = 1.15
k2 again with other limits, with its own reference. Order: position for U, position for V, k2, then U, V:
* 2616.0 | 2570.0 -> 1.15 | 1.01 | 1.16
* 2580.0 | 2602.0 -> 0.92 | 1.17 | 1.08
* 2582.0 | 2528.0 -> 0.84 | 1.13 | 0.94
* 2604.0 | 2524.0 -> 1.01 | 1.08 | 1.09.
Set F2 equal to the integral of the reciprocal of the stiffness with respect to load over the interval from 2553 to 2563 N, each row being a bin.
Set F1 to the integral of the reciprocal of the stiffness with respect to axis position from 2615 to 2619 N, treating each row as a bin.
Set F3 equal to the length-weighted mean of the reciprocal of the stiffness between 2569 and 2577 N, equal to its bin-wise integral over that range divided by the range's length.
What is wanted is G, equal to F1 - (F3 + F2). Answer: -0.02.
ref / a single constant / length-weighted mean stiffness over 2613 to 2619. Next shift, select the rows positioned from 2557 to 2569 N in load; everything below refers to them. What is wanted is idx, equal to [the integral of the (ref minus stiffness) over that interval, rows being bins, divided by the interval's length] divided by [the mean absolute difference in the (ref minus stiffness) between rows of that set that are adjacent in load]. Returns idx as 0.2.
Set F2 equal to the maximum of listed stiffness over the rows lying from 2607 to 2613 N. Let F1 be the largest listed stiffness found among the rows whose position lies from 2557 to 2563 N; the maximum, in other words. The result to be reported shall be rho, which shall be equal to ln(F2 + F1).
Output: 6.66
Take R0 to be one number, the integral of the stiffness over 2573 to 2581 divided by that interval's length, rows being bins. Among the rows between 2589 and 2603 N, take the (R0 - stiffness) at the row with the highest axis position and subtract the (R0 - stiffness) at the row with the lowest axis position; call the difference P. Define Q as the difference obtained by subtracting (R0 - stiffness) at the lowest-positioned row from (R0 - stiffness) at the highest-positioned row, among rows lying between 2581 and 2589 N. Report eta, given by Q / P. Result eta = -24.3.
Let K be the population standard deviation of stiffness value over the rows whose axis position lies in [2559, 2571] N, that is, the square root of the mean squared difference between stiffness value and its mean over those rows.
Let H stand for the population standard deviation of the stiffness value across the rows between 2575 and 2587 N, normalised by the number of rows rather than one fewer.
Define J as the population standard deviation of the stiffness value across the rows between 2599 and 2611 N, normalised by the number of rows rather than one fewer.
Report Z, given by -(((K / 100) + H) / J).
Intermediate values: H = 6.2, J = 3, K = 6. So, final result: -2.1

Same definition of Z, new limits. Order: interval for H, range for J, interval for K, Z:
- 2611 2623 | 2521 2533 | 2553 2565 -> -0.4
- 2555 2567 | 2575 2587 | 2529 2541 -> -2.0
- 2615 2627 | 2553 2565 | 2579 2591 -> -0.5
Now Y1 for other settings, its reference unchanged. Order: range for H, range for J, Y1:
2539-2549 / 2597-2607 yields 0.0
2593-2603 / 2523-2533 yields 0.4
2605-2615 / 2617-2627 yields 0.0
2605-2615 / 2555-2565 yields 0.4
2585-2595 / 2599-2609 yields 0.1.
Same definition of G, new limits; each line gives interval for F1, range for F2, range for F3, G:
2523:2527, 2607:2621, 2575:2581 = -0.03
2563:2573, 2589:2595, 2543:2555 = 0.01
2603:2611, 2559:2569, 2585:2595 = -0.01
